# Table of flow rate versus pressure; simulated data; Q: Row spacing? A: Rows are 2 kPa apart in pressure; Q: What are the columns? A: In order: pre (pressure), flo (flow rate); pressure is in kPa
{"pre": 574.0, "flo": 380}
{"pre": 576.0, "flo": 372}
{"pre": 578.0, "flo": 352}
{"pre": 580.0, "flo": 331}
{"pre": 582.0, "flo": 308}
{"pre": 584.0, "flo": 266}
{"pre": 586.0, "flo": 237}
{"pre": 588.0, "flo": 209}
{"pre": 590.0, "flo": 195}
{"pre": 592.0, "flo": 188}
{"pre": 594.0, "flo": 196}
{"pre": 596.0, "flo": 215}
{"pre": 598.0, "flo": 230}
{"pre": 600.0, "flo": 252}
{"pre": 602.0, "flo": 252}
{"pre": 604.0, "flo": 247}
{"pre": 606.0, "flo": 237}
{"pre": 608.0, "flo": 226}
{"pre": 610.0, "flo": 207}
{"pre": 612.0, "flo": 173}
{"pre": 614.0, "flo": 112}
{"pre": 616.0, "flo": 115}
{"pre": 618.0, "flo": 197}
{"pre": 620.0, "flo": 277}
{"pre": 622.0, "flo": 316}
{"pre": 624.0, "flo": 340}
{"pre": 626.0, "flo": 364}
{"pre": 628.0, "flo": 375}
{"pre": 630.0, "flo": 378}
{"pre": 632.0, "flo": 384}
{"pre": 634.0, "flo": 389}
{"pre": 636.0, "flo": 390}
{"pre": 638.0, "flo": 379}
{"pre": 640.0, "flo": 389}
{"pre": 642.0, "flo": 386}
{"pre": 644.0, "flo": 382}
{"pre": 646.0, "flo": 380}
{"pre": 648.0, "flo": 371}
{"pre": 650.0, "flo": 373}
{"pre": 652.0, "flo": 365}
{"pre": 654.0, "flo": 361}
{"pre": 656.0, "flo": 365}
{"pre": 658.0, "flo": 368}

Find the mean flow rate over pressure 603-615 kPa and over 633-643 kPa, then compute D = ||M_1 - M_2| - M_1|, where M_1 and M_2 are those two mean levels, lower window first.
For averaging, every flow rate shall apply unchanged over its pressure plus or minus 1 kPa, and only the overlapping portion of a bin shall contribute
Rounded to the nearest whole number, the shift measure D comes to 14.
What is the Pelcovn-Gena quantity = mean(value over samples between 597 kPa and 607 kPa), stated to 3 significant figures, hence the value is 244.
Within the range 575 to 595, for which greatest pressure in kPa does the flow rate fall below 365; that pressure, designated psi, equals 594.0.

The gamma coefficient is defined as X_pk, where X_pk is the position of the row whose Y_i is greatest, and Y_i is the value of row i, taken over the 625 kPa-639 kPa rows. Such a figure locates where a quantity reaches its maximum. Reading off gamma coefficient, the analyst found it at 636.0 kPa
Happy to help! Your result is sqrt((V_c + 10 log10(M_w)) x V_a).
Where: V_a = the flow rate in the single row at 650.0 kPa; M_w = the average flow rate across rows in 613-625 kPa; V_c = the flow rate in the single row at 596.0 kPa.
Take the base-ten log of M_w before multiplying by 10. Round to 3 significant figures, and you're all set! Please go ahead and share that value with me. 298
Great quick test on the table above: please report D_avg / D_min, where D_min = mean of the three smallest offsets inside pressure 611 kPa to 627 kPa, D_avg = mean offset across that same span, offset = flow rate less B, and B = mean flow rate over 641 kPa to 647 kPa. 0.59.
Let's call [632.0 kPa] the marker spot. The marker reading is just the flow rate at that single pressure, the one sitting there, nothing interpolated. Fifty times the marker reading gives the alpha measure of 19200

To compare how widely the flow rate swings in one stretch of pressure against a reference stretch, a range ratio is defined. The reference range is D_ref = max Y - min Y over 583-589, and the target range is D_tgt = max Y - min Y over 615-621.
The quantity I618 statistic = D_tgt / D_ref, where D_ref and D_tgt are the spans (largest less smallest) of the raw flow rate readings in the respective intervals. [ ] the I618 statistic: 2.84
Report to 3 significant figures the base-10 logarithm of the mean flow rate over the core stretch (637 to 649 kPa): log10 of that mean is 2.58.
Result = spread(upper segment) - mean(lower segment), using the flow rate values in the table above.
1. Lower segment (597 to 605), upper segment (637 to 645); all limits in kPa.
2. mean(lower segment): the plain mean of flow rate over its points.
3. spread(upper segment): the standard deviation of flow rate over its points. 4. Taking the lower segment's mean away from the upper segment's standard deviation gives -241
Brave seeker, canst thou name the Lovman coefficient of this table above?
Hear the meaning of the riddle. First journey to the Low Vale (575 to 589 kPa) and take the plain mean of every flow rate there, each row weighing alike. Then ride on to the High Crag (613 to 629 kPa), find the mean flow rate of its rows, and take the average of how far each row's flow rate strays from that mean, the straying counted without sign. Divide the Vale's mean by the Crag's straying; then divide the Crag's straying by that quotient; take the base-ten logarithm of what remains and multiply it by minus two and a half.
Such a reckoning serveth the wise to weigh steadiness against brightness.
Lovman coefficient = -4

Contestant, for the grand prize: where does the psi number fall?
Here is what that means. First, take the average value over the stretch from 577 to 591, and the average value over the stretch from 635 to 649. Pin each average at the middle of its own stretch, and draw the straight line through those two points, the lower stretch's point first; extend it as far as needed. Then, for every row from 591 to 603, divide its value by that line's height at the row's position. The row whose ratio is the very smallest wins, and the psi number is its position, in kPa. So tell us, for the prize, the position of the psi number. 592.0 kPa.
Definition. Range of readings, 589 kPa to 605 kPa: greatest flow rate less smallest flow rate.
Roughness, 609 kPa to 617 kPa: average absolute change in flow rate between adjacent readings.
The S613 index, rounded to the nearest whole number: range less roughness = 31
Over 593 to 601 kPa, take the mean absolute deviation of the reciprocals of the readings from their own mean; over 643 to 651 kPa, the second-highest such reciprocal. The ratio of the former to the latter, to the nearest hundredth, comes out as 0.13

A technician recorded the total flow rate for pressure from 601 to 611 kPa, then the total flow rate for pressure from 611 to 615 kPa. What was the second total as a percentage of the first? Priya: 24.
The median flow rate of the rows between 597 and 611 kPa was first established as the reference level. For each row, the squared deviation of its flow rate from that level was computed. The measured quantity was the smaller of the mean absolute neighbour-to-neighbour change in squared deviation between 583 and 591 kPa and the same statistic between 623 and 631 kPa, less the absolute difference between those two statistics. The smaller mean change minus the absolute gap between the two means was -1354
